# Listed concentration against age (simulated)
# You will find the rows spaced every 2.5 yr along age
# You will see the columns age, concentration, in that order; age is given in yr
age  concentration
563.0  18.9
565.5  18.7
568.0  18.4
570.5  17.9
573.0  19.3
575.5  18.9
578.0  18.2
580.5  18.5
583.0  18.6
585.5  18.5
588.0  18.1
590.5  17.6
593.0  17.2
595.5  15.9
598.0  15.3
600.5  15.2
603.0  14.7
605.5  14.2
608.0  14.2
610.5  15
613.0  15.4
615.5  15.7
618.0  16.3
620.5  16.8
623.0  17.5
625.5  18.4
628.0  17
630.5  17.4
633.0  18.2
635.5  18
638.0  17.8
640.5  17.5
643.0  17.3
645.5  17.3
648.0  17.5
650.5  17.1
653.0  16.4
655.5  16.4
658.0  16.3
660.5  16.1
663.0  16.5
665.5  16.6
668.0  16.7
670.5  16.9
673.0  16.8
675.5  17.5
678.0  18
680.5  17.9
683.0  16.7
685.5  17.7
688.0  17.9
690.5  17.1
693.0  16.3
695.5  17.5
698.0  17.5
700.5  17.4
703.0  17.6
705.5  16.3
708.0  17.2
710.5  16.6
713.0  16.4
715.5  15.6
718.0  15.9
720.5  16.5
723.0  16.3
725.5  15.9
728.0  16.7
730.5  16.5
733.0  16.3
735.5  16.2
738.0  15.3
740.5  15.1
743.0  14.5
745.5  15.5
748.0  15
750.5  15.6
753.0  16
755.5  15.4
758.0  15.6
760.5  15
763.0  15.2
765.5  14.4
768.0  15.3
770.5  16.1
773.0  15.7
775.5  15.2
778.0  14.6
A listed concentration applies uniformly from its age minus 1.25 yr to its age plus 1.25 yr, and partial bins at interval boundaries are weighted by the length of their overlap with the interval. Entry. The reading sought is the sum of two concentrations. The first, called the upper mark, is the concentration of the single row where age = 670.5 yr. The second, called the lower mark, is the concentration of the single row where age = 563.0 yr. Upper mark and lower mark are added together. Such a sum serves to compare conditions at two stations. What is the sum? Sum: 35.8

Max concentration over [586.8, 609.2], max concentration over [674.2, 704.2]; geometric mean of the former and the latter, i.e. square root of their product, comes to 18.0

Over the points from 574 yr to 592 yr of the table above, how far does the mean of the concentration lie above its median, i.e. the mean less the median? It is -0.16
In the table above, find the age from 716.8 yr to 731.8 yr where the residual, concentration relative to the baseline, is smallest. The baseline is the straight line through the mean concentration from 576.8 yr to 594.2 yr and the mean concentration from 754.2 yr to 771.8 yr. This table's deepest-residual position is 718.0 yr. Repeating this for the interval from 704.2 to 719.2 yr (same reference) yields 715.5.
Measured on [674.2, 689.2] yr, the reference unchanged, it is 683.0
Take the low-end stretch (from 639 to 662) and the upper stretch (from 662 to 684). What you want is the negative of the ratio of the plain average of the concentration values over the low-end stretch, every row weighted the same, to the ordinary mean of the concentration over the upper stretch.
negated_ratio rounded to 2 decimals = -0.99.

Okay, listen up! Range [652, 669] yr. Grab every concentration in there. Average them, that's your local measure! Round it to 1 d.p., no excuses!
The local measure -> 16.4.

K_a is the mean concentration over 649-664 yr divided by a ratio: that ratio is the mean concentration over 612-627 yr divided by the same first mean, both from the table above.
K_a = 16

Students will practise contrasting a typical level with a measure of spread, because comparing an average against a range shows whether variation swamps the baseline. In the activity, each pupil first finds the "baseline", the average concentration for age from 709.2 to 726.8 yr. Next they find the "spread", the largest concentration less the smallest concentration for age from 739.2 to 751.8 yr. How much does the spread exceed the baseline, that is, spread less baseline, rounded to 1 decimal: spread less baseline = -15.1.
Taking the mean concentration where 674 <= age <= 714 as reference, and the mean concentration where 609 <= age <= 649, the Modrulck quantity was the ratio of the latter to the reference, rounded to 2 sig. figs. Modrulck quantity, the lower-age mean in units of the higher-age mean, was 0.99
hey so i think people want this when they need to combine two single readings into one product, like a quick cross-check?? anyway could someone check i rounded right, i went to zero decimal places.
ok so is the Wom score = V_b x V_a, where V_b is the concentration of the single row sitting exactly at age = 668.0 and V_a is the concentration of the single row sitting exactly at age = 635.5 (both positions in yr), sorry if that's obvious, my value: 301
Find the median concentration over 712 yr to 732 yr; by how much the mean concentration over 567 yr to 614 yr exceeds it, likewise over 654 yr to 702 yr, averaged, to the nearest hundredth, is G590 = 0.62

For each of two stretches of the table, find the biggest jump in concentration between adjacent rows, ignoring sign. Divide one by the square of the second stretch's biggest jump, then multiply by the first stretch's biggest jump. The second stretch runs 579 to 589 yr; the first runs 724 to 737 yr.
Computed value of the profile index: 5.0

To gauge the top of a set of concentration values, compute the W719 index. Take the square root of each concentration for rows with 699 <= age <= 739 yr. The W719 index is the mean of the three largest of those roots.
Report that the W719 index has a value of 4.17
